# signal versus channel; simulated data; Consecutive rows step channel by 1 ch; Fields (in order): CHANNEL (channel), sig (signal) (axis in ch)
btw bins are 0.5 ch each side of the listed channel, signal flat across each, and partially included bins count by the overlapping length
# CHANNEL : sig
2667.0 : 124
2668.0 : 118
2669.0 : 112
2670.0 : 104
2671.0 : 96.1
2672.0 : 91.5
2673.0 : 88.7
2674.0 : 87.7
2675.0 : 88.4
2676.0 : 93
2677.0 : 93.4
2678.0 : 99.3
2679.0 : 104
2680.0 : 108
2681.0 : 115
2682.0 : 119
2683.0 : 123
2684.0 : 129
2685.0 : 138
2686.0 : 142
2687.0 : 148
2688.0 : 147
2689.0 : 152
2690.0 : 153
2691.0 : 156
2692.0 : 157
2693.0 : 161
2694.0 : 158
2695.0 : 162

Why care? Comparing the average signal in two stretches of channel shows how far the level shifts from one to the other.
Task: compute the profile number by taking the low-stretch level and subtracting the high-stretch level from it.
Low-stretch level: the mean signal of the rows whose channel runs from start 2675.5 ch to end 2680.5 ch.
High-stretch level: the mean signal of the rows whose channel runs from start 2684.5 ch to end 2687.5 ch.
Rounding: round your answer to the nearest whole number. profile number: -43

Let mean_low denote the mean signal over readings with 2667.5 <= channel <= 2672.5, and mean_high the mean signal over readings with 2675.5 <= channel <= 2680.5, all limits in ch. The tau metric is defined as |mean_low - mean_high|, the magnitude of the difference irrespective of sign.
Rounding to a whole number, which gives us 5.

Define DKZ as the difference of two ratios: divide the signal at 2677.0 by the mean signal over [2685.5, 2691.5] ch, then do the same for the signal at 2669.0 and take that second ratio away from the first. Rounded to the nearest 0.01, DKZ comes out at -0.12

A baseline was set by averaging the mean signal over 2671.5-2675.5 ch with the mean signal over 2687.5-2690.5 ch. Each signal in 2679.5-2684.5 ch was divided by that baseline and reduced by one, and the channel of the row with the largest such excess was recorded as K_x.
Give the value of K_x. 2684.0 ch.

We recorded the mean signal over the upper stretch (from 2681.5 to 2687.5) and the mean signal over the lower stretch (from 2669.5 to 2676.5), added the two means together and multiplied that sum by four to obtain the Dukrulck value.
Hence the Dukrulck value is 904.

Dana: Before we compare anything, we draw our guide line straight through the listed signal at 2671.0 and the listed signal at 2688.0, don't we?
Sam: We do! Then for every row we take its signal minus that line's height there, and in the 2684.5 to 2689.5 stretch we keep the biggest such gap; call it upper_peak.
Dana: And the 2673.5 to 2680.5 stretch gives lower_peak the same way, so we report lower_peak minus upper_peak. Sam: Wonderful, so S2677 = -19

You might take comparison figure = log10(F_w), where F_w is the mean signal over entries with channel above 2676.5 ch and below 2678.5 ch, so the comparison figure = 1.98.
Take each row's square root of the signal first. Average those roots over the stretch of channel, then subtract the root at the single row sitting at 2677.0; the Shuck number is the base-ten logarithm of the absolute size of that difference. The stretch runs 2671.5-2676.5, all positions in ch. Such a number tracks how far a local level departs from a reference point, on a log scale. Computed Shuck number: -0.7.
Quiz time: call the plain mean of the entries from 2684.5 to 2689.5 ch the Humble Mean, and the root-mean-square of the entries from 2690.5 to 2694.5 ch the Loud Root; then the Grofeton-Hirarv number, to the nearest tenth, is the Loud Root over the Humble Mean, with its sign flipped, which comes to -1.1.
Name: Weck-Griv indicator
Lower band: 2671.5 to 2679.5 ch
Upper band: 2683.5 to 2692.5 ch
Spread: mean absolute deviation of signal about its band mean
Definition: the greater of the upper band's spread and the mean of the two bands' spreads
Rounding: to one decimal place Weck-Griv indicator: 7.0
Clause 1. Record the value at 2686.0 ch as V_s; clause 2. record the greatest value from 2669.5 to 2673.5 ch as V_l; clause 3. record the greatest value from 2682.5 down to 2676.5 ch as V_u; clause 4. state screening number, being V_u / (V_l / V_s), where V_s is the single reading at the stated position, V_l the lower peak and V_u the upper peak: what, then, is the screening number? 162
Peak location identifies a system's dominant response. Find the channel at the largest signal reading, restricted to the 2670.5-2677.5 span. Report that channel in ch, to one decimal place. 2671.0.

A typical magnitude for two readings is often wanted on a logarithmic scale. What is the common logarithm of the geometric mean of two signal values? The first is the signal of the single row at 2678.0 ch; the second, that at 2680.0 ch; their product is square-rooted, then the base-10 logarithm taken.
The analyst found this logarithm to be 2.02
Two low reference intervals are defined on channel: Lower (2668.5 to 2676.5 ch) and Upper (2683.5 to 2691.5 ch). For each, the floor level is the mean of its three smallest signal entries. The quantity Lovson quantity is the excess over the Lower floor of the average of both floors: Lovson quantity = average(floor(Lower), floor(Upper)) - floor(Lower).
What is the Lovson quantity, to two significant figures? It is 24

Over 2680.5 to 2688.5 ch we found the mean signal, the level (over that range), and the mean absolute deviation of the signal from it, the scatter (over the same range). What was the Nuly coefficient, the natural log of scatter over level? -2.48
